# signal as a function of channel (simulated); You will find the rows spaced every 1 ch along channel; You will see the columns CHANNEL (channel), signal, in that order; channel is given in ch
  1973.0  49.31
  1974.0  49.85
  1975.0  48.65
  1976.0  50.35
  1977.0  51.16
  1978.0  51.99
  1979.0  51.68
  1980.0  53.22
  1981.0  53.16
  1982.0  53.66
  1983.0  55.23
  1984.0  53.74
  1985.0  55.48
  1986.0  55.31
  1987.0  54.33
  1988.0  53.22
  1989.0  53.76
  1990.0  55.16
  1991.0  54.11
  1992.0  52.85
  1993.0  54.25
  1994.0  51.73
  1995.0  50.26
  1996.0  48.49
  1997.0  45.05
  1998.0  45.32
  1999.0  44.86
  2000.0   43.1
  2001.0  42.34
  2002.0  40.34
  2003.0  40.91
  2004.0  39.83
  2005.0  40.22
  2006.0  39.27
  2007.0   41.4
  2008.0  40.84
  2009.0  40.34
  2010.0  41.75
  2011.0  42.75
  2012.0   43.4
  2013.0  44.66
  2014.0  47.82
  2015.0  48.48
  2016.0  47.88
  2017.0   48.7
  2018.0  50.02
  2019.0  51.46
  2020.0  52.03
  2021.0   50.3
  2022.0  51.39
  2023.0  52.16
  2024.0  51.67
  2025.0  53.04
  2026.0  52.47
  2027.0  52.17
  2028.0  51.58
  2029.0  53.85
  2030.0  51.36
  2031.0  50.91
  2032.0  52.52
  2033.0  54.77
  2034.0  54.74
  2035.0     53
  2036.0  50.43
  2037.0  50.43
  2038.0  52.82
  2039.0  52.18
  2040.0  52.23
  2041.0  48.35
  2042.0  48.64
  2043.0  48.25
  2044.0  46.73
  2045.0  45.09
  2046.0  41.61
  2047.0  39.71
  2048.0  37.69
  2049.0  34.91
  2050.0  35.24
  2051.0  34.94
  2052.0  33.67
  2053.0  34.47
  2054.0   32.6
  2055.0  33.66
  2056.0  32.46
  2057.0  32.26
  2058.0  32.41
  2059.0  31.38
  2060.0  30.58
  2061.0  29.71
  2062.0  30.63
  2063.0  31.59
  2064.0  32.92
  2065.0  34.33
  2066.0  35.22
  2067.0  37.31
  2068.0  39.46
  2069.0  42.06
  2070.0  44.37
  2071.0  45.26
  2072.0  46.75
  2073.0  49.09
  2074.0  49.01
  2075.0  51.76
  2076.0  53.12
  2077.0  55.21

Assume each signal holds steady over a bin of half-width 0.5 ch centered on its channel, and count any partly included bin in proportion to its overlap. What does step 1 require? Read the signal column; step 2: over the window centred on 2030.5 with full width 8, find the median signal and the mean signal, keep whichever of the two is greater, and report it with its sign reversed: -52.7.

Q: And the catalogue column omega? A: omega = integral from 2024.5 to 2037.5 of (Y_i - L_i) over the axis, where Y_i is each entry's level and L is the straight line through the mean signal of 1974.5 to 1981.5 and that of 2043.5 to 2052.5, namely 136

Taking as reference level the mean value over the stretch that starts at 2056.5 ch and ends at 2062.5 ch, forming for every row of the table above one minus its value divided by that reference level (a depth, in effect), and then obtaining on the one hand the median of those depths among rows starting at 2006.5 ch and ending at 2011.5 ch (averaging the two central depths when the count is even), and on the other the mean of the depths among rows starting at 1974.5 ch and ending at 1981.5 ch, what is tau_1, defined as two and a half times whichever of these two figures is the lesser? -1.63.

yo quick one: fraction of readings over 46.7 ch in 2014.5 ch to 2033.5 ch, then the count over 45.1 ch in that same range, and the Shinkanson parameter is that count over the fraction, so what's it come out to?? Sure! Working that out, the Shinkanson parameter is 19.0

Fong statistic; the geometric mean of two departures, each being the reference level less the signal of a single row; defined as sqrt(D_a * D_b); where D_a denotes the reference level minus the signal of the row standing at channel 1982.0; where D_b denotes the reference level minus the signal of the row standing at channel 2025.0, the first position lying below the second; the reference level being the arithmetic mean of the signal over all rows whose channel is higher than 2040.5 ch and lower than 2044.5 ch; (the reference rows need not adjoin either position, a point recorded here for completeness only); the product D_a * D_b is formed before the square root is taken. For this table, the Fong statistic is 5.3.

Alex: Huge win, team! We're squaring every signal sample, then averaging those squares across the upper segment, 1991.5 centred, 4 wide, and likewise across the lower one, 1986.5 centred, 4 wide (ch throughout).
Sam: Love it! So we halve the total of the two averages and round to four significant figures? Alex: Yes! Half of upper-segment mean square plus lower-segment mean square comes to 2954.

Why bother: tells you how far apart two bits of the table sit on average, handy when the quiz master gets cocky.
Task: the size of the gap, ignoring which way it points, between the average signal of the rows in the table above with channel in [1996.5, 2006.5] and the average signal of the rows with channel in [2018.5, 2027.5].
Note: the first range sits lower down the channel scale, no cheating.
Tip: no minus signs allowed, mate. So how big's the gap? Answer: 9.7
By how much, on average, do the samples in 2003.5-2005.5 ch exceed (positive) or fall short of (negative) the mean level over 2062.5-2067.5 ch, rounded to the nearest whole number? 6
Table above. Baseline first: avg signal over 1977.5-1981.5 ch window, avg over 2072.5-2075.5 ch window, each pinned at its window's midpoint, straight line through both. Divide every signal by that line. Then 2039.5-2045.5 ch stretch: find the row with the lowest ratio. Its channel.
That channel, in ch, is 2045.0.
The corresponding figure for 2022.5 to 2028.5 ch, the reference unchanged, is 2024.0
